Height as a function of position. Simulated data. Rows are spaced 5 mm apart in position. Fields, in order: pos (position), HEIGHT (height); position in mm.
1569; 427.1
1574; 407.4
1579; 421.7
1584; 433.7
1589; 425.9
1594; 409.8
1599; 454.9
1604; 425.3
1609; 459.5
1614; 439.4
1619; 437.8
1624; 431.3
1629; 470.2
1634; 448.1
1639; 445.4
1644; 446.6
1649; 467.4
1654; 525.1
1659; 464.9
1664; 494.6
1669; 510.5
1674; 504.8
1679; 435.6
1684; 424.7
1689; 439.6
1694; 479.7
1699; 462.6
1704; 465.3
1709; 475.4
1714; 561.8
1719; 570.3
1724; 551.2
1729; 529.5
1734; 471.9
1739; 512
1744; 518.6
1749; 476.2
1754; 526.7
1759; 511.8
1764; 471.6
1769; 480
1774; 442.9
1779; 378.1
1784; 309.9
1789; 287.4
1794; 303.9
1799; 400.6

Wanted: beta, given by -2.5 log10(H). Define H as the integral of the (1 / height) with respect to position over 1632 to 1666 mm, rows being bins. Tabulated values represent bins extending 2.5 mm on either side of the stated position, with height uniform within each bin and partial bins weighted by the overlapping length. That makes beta 2.85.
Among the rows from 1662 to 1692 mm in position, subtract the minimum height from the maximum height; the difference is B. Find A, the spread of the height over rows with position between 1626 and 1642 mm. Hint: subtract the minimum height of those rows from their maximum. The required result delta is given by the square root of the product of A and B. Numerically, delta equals 46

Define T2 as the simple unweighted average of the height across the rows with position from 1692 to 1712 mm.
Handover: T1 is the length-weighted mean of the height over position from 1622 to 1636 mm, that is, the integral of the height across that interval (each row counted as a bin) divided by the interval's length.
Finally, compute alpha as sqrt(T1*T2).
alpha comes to 461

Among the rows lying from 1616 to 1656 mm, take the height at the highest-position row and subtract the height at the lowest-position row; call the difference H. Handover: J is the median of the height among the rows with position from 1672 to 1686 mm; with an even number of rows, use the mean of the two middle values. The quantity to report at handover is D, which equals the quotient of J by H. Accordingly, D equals 5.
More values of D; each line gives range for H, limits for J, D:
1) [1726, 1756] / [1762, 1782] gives -163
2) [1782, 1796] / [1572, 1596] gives -70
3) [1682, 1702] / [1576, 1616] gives 11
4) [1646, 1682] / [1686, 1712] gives -15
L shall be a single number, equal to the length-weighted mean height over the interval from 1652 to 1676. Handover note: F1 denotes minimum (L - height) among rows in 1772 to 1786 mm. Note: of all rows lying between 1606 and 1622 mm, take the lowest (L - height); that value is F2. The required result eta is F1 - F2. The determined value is 17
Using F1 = 56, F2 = 40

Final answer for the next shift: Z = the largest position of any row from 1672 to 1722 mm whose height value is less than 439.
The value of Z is 1684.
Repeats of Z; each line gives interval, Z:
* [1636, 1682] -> 1679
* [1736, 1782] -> 1779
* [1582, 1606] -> 1604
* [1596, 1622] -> 1619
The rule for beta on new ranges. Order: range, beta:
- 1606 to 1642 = 2.73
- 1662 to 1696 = 2.84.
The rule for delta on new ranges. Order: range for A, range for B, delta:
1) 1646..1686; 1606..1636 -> 62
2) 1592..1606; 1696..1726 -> 70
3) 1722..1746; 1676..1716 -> 104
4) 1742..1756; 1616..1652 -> 44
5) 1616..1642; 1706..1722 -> 61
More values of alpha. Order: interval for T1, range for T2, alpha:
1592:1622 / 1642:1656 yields 458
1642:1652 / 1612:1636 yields 453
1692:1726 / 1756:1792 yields 458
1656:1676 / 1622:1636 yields 472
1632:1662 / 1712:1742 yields 499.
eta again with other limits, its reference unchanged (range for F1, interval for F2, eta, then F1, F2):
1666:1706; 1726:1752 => 19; -11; -30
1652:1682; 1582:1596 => -91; -26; 66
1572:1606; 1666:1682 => 56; 44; -11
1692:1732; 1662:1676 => -60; -71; -11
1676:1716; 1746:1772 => -35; -62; -27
